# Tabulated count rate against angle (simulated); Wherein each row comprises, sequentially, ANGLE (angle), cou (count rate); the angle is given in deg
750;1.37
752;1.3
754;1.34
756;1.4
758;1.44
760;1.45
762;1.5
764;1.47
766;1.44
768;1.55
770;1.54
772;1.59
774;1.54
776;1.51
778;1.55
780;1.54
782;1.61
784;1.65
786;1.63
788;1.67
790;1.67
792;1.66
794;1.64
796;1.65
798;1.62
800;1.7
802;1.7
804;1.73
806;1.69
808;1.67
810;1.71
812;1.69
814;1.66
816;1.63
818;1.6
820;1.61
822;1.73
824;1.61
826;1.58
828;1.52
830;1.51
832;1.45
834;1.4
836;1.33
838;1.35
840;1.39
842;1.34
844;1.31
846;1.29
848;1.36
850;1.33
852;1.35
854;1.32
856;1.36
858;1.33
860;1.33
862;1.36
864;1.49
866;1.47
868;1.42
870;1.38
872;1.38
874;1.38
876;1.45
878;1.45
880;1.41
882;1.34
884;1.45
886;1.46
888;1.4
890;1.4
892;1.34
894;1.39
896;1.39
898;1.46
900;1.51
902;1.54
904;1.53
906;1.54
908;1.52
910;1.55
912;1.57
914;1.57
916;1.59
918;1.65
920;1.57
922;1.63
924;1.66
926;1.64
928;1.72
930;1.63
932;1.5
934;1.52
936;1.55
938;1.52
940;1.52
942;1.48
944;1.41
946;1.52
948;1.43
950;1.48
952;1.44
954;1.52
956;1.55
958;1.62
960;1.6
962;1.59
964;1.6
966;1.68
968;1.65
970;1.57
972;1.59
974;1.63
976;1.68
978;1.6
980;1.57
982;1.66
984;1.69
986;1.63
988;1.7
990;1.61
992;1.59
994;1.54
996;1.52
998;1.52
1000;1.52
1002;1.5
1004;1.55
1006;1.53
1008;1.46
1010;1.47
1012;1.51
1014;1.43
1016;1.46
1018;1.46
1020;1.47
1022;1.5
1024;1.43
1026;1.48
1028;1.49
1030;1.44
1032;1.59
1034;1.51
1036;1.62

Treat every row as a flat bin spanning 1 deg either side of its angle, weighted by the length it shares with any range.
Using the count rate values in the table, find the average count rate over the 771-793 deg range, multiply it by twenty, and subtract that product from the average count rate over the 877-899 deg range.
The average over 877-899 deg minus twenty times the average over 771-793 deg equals -31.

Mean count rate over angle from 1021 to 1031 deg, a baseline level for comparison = 1.47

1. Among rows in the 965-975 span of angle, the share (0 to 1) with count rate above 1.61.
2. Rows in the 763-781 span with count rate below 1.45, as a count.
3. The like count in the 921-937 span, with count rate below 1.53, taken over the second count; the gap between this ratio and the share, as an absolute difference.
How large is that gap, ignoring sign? 1.4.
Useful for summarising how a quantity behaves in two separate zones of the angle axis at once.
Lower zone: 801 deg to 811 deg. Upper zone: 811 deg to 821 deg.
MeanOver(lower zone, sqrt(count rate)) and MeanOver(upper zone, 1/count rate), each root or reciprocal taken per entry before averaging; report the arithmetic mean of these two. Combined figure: 0.957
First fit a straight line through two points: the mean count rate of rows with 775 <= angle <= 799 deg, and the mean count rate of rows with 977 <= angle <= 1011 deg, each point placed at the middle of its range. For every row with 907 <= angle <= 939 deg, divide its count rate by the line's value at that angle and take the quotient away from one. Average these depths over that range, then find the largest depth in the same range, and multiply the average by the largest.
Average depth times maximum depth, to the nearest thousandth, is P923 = 0.000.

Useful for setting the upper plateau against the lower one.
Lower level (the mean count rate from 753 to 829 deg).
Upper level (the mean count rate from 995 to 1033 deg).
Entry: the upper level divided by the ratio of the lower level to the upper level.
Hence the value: 1.40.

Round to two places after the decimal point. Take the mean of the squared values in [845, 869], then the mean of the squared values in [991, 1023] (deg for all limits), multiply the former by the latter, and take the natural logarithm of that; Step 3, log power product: 1.44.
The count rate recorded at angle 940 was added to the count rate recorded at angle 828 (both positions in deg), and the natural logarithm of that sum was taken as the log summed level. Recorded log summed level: 1.11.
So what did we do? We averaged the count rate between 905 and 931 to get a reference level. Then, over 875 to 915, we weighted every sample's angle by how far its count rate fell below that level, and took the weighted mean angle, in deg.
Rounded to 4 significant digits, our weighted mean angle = 890.6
